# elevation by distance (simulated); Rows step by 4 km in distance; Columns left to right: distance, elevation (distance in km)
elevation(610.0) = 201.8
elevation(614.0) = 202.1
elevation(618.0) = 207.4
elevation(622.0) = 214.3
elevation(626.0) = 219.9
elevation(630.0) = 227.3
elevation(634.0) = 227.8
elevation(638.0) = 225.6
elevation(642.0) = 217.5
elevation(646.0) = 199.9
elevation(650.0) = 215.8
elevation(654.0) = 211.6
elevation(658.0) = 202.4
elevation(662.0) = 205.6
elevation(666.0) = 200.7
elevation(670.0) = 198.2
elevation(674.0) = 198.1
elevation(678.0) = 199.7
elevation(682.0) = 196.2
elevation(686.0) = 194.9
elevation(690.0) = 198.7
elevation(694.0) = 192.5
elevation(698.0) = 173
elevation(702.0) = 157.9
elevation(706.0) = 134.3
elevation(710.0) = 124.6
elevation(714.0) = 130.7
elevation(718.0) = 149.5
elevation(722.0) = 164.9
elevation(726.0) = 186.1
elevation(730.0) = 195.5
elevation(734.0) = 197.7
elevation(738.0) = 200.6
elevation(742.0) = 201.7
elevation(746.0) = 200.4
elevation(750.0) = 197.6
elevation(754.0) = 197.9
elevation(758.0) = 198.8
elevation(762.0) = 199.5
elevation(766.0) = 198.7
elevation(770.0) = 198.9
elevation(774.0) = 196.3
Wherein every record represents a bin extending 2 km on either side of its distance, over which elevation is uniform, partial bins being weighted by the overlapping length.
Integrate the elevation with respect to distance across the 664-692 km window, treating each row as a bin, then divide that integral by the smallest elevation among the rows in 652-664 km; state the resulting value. 27.4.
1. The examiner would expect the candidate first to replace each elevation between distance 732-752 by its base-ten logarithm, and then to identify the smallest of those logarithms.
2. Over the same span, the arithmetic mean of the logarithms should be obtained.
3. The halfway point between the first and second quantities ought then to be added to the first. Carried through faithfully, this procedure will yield 4.59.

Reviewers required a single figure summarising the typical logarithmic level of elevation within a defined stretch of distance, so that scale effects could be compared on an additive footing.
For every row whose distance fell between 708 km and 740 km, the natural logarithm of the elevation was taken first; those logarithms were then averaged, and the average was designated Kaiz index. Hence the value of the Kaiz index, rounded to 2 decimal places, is 5.11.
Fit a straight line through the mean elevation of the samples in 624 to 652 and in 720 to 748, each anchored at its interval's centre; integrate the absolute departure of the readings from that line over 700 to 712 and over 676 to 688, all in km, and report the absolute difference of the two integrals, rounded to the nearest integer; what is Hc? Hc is 616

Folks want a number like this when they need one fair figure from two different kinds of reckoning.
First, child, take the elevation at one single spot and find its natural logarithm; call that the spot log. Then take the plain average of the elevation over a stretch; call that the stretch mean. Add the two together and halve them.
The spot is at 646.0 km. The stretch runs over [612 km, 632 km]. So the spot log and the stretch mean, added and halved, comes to 110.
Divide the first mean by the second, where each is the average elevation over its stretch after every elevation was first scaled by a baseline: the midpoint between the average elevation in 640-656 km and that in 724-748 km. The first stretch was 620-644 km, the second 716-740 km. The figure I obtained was 1.22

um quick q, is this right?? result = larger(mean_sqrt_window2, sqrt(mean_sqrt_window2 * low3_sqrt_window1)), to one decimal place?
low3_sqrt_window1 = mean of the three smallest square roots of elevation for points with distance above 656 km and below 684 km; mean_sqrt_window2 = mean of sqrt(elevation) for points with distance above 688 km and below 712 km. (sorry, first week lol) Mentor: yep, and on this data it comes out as 13.4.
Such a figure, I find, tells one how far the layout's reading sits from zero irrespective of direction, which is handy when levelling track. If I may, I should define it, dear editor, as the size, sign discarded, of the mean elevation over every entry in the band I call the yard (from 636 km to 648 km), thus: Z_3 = 214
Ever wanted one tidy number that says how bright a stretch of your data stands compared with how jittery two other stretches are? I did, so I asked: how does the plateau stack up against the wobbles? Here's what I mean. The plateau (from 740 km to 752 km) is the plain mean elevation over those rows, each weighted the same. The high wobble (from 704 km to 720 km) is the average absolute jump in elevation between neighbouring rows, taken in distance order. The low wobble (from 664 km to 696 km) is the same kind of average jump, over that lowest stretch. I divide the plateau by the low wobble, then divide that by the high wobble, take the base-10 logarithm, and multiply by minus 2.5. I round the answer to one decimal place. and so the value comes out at -2.0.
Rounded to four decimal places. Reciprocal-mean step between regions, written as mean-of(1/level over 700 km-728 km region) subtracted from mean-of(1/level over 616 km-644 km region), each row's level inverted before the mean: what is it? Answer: -0.0022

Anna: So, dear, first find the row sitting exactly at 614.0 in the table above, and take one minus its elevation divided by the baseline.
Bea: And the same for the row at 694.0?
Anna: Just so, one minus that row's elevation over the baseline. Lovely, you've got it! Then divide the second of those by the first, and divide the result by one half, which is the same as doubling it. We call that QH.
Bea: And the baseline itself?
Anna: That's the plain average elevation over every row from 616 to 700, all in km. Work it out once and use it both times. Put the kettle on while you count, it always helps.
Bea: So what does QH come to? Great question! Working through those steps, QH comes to 7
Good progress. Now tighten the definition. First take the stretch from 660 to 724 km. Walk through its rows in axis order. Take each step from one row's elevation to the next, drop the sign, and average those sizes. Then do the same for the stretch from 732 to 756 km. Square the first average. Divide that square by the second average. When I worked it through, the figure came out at 46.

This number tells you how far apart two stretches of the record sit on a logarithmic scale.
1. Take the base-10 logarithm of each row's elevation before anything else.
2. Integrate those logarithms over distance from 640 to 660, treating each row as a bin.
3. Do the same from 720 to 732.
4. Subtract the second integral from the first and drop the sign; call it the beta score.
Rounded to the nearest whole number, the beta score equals 19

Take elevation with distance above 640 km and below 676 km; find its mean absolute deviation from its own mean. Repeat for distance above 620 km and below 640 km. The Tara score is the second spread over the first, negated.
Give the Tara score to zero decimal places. -1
